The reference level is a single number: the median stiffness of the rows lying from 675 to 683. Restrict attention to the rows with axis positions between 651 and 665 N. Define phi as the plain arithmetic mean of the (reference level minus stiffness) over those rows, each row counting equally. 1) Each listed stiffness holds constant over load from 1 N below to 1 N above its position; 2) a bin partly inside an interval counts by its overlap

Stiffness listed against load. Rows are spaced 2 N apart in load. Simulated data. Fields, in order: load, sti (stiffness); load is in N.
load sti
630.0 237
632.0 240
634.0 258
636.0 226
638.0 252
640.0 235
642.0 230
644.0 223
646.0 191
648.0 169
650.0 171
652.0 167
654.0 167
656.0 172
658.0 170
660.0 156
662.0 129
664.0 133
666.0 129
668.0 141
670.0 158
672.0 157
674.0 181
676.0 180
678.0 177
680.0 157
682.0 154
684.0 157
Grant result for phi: 11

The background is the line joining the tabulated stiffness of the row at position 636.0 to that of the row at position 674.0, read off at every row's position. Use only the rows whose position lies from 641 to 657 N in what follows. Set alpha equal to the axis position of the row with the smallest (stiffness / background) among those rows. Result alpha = 648.0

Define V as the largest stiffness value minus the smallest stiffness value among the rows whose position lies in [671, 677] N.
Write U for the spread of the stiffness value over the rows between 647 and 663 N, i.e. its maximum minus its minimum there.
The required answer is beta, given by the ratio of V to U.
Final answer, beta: 0.6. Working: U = 43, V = 24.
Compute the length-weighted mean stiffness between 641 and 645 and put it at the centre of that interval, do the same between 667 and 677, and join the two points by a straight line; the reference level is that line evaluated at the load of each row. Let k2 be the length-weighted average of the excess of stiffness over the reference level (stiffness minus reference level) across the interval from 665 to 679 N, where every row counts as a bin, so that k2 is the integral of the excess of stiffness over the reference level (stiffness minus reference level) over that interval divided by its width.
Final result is -3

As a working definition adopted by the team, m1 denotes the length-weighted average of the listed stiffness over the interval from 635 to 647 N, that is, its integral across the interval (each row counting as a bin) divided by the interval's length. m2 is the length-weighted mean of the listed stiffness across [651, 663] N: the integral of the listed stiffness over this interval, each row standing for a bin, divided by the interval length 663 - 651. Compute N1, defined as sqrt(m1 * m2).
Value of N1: 190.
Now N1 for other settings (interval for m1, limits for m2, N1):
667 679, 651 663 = 163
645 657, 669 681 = 171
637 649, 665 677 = 185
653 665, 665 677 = 156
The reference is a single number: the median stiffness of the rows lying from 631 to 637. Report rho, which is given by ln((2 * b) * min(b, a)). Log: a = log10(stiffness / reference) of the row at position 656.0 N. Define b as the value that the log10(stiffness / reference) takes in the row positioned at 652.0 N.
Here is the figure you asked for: -3.0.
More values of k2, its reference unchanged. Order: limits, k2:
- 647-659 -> -35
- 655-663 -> -35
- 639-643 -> 2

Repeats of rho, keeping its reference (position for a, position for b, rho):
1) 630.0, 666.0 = -1.9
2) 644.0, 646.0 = -3.9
